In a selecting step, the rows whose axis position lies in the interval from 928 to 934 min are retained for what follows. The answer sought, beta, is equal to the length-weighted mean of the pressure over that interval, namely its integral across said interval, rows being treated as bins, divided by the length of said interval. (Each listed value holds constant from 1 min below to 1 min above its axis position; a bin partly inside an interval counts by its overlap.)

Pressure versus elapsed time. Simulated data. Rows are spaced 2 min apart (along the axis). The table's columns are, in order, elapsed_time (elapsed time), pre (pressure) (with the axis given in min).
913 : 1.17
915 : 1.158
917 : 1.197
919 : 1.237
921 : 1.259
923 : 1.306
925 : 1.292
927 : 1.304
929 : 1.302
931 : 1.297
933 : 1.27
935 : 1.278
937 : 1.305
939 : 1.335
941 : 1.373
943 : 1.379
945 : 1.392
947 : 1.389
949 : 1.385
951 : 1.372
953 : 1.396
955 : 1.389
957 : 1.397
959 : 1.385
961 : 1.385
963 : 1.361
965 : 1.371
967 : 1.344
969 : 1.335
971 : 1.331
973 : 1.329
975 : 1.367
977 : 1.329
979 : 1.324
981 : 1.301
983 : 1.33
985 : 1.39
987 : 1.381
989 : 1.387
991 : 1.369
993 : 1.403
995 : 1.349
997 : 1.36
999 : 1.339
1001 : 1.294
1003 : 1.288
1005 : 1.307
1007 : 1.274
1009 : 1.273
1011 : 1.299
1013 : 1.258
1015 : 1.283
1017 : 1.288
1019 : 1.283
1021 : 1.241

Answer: 1.29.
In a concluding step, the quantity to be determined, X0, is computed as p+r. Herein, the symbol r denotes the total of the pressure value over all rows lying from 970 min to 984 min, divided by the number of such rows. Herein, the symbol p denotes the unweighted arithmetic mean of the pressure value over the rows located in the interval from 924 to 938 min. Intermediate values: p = 1.29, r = 1.33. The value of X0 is 2.62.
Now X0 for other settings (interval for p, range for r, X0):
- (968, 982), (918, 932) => 2.62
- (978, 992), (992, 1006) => 2.69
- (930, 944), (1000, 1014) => 2.60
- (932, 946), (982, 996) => 2.71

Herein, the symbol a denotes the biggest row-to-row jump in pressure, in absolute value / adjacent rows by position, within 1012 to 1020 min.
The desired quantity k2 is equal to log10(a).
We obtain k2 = -1.60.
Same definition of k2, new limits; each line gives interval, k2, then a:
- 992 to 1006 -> -1.27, 0.054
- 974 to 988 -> -1.22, 0.060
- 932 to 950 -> -1.42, 0.038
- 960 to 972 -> -1.57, 0.027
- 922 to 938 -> -1.57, 0.027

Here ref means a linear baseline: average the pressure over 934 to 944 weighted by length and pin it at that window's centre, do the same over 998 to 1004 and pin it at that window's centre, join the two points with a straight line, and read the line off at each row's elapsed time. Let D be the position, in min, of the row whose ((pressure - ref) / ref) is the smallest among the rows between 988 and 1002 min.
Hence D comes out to 1001 min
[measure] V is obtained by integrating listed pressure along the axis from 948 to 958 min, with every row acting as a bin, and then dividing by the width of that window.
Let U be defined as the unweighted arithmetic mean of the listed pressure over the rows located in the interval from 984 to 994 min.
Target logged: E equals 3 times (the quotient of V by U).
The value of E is 3.0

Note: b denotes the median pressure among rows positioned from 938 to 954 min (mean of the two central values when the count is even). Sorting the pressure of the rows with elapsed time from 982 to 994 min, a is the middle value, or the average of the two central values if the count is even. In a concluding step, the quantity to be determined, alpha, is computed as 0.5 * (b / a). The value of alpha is 0.50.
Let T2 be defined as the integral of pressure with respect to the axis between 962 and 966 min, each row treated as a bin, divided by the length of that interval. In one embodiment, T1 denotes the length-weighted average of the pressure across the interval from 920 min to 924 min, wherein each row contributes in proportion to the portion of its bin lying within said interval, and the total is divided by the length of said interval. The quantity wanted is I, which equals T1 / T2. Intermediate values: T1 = 1.28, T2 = 1.37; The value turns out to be 0.94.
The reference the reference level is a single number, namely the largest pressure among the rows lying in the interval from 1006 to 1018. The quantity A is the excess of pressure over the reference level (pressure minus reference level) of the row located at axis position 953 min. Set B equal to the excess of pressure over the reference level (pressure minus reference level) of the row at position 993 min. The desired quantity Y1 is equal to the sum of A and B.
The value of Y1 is 0.20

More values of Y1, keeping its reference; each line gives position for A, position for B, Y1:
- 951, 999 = 0.11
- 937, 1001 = 0.00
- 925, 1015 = -0.02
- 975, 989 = 0.16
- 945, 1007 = 0.07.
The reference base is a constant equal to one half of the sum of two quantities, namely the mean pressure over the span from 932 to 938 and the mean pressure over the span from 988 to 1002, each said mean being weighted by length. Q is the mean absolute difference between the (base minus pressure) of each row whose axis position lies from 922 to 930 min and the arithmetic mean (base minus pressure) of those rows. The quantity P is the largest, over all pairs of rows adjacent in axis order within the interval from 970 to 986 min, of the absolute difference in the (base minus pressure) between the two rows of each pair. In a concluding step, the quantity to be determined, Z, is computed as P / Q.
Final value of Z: 13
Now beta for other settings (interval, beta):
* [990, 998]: 1.37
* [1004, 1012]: 1.29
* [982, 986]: 1.36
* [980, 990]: 1.36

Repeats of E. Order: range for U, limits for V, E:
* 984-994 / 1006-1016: 2.8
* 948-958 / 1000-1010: 2.8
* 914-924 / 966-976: 3.3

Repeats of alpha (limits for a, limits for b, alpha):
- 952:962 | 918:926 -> 0.46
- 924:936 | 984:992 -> 0.53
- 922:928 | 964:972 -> 0.51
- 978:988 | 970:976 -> 0.50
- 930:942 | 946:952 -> 0.53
